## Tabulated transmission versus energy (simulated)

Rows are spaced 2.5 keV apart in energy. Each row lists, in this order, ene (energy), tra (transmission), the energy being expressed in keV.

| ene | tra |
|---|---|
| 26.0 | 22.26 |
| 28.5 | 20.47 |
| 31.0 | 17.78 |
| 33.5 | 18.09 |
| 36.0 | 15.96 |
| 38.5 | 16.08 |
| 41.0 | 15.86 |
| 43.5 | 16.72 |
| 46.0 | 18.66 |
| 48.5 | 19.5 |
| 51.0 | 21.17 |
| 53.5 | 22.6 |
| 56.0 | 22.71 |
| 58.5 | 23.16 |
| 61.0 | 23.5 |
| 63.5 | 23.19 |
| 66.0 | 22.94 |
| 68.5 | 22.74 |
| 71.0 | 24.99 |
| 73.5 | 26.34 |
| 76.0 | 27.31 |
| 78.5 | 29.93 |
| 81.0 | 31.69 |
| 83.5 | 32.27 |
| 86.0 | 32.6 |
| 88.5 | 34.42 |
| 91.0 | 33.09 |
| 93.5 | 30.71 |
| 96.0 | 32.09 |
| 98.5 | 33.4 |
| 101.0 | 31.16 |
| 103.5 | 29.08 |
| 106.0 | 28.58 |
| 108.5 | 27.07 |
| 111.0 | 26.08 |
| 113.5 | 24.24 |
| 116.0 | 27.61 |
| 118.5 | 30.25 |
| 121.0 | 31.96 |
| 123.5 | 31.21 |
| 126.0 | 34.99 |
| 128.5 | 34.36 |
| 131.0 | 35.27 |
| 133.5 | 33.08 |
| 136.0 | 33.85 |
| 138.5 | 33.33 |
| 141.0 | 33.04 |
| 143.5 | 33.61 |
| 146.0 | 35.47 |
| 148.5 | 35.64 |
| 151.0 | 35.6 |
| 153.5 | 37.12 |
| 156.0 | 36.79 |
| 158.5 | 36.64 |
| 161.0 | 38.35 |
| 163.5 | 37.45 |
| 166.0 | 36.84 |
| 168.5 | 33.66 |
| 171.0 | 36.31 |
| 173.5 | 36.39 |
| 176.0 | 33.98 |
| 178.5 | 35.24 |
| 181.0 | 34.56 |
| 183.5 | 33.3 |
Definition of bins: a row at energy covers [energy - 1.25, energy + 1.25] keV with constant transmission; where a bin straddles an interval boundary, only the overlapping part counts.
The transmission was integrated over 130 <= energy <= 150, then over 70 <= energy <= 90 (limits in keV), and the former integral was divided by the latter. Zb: 1.14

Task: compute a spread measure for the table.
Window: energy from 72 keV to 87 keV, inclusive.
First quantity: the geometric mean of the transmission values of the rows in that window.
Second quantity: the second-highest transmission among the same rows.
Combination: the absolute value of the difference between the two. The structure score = 2.35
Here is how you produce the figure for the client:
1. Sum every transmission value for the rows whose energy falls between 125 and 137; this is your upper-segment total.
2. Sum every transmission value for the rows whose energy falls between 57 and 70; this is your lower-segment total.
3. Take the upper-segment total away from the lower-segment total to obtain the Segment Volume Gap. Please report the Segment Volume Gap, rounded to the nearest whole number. -56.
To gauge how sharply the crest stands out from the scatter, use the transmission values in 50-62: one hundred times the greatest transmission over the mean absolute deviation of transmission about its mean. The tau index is 3954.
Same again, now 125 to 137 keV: 5217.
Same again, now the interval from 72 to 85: 1503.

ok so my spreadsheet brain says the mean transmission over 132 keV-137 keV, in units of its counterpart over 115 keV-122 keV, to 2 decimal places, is 1.12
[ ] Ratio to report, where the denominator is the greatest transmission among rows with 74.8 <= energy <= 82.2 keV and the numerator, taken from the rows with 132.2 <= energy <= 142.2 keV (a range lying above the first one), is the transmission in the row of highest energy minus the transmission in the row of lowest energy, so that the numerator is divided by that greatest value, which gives 0.0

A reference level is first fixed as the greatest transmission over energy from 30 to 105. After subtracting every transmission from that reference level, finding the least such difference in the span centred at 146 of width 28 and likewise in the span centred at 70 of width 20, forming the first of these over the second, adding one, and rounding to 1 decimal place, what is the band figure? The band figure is 0.4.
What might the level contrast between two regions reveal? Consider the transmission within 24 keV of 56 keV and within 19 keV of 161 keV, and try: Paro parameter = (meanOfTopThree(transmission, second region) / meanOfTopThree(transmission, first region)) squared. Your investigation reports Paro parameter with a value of 1.83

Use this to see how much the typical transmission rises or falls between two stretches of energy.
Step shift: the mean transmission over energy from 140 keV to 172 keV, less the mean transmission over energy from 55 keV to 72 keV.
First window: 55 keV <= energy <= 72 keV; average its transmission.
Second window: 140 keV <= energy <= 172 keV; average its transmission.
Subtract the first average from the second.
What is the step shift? 12.6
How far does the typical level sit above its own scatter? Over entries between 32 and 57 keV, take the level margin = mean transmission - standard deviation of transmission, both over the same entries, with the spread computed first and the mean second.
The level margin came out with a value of 16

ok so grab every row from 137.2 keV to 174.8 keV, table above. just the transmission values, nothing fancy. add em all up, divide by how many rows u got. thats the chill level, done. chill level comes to 35.7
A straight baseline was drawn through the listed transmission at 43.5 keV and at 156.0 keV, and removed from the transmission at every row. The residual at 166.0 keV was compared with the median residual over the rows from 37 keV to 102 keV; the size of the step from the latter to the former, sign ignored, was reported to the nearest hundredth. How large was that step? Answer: 5.66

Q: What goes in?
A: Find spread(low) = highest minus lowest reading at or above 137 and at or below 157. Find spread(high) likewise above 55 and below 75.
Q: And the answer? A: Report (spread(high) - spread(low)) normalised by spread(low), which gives -0.11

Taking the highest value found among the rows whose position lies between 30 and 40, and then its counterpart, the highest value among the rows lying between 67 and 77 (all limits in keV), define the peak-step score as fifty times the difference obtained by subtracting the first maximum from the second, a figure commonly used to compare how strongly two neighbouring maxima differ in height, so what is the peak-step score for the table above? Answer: 461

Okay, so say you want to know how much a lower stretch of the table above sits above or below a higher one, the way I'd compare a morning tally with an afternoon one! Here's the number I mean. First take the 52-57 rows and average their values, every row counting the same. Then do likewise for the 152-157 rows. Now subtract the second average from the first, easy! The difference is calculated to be -14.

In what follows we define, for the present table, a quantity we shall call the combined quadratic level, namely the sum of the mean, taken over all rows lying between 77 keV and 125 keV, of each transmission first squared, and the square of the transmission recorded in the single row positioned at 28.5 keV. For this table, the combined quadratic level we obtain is 1350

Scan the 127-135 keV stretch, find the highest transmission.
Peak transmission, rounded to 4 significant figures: 35.27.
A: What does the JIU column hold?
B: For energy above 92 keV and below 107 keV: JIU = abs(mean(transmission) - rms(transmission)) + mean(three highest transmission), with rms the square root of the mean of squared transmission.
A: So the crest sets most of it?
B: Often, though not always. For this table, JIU 32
